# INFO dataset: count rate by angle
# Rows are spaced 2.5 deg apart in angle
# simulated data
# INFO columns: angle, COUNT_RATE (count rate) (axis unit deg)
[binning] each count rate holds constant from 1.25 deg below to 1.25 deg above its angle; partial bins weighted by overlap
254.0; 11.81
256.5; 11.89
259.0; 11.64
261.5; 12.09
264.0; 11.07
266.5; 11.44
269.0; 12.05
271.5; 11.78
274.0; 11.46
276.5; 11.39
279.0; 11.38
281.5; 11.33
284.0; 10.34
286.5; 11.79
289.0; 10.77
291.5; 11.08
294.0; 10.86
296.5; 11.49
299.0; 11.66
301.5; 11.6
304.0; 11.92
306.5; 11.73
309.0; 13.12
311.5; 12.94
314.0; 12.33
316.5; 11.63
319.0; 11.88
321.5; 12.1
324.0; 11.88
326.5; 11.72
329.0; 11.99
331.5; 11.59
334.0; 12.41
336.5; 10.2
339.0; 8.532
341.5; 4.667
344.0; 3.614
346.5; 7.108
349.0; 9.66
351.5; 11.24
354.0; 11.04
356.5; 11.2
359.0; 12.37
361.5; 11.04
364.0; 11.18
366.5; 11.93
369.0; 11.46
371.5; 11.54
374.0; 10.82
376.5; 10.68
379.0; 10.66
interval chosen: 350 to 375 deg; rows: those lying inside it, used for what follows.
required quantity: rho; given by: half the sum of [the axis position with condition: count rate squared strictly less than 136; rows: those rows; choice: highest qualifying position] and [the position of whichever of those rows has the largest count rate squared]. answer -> 366.5 deg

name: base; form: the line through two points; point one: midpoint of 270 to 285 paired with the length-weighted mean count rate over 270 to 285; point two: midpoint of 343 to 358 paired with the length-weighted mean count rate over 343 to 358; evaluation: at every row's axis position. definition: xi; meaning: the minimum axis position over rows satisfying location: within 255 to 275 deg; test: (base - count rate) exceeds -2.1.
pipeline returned 256.5 deg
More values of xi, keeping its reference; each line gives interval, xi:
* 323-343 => 324.0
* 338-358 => 339.0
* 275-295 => 276.5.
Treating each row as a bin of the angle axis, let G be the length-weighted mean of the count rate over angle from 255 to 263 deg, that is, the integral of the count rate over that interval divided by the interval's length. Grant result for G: 11.8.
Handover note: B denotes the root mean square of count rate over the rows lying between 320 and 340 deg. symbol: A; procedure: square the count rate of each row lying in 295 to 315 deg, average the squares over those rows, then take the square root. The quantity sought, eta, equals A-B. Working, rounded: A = 12.1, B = 11.4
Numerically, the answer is 0.7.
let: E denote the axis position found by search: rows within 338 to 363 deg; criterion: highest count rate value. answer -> 359.0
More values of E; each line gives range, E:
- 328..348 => 334.0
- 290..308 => 304.0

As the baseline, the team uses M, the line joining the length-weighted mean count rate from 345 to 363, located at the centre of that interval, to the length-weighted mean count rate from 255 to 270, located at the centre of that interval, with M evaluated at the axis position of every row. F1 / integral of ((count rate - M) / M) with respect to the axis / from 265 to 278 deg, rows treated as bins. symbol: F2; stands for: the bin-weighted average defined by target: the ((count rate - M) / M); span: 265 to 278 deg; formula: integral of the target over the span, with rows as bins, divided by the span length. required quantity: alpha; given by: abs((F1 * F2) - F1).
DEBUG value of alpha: 0.0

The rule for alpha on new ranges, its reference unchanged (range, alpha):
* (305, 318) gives 1.4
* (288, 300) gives 0.1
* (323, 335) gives 1.1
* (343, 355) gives 2.6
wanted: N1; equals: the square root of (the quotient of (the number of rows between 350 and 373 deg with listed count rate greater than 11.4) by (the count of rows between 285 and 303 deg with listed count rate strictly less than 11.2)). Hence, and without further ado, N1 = 1.2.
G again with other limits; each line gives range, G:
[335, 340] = 9.6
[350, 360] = 11.4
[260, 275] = 11.7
